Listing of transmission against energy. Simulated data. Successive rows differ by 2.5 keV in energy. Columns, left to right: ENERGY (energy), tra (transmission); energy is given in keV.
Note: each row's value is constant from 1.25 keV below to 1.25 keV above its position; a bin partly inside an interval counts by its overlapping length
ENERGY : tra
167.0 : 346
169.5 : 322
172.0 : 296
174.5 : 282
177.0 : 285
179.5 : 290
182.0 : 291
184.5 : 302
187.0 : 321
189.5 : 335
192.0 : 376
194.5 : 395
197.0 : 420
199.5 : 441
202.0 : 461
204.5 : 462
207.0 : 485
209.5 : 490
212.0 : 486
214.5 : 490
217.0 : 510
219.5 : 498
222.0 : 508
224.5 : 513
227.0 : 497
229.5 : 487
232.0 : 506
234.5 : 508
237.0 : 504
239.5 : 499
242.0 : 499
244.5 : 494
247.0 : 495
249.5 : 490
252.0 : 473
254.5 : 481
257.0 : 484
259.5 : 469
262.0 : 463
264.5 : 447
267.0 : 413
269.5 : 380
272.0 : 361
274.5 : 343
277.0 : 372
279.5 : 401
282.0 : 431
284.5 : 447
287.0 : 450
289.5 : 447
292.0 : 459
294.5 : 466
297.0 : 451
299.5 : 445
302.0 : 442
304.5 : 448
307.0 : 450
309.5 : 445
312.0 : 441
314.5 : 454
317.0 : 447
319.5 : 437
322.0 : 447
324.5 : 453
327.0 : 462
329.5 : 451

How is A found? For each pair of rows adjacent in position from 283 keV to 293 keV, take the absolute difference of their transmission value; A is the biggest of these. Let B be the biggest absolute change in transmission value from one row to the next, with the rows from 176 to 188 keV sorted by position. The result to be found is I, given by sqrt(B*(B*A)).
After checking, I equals 66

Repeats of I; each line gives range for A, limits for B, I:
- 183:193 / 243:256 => 109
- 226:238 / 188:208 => 179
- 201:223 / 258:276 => 163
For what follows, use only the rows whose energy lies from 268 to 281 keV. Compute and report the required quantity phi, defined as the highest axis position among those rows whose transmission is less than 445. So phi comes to 279.5 keV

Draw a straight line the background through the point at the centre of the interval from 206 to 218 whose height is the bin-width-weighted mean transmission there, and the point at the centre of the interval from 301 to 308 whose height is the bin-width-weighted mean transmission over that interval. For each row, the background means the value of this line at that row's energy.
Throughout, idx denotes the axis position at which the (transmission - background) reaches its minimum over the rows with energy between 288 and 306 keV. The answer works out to 289.5 keV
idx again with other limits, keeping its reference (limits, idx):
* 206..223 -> 207.0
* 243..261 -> 259.5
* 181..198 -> 182.0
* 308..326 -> 319.5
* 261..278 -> 274.5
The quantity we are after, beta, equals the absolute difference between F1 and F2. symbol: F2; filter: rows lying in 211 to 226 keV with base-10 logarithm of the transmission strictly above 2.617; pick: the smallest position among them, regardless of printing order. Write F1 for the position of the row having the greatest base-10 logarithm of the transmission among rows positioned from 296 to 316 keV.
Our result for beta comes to 102.5 keV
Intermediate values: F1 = 314.5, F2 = 212.0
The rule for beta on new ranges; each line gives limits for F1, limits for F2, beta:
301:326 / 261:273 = 52.5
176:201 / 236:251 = 37.5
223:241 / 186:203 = 27.5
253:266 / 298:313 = 42.5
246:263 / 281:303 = 35.0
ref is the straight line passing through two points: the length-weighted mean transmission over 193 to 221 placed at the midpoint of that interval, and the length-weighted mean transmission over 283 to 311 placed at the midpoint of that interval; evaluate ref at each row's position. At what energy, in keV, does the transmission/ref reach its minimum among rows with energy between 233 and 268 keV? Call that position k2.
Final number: 267.0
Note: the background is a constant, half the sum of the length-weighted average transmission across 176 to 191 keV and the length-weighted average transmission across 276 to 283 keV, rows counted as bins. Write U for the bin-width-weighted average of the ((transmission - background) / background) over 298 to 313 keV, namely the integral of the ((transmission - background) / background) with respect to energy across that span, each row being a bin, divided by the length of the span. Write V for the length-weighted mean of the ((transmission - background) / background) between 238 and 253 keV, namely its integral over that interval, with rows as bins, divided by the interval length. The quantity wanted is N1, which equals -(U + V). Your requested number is -0.65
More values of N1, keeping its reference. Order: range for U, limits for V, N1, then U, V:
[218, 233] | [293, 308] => -0.69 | 0.419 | 0.27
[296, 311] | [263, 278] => -0.36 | 0.264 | 0.10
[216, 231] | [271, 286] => -0.54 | 0.421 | 0.11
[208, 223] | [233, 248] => -0.82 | 0.405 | 0.41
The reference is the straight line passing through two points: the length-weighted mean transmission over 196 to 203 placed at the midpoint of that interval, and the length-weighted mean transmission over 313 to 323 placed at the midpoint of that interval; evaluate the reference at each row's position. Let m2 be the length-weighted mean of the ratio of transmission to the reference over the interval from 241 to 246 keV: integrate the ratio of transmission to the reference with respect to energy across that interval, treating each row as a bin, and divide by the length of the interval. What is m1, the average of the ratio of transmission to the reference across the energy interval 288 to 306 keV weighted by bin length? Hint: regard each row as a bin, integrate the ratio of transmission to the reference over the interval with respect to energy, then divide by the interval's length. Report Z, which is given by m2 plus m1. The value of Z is 2.13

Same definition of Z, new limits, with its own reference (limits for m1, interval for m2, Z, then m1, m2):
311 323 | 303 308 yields 2.01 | 1.00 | 1.01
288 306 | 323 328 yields 2.04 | 1.01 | 1.02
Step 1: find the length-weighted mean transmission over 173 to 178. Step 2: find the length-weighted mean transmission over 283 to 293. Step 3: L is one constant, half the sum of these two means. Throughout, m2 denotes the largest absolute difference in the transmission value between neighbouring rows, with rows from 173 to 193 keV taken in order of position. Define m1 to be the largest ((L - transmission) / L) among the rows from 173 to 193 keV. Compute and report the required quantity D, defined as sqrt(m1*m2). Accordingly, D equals 3.1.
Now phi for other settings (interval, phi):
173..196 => 194.5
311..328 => 319.5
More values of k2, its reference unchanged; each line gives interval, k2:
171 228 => 174.5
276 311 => 277.0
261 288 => 274.5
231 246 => 244.5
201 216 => 202.0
